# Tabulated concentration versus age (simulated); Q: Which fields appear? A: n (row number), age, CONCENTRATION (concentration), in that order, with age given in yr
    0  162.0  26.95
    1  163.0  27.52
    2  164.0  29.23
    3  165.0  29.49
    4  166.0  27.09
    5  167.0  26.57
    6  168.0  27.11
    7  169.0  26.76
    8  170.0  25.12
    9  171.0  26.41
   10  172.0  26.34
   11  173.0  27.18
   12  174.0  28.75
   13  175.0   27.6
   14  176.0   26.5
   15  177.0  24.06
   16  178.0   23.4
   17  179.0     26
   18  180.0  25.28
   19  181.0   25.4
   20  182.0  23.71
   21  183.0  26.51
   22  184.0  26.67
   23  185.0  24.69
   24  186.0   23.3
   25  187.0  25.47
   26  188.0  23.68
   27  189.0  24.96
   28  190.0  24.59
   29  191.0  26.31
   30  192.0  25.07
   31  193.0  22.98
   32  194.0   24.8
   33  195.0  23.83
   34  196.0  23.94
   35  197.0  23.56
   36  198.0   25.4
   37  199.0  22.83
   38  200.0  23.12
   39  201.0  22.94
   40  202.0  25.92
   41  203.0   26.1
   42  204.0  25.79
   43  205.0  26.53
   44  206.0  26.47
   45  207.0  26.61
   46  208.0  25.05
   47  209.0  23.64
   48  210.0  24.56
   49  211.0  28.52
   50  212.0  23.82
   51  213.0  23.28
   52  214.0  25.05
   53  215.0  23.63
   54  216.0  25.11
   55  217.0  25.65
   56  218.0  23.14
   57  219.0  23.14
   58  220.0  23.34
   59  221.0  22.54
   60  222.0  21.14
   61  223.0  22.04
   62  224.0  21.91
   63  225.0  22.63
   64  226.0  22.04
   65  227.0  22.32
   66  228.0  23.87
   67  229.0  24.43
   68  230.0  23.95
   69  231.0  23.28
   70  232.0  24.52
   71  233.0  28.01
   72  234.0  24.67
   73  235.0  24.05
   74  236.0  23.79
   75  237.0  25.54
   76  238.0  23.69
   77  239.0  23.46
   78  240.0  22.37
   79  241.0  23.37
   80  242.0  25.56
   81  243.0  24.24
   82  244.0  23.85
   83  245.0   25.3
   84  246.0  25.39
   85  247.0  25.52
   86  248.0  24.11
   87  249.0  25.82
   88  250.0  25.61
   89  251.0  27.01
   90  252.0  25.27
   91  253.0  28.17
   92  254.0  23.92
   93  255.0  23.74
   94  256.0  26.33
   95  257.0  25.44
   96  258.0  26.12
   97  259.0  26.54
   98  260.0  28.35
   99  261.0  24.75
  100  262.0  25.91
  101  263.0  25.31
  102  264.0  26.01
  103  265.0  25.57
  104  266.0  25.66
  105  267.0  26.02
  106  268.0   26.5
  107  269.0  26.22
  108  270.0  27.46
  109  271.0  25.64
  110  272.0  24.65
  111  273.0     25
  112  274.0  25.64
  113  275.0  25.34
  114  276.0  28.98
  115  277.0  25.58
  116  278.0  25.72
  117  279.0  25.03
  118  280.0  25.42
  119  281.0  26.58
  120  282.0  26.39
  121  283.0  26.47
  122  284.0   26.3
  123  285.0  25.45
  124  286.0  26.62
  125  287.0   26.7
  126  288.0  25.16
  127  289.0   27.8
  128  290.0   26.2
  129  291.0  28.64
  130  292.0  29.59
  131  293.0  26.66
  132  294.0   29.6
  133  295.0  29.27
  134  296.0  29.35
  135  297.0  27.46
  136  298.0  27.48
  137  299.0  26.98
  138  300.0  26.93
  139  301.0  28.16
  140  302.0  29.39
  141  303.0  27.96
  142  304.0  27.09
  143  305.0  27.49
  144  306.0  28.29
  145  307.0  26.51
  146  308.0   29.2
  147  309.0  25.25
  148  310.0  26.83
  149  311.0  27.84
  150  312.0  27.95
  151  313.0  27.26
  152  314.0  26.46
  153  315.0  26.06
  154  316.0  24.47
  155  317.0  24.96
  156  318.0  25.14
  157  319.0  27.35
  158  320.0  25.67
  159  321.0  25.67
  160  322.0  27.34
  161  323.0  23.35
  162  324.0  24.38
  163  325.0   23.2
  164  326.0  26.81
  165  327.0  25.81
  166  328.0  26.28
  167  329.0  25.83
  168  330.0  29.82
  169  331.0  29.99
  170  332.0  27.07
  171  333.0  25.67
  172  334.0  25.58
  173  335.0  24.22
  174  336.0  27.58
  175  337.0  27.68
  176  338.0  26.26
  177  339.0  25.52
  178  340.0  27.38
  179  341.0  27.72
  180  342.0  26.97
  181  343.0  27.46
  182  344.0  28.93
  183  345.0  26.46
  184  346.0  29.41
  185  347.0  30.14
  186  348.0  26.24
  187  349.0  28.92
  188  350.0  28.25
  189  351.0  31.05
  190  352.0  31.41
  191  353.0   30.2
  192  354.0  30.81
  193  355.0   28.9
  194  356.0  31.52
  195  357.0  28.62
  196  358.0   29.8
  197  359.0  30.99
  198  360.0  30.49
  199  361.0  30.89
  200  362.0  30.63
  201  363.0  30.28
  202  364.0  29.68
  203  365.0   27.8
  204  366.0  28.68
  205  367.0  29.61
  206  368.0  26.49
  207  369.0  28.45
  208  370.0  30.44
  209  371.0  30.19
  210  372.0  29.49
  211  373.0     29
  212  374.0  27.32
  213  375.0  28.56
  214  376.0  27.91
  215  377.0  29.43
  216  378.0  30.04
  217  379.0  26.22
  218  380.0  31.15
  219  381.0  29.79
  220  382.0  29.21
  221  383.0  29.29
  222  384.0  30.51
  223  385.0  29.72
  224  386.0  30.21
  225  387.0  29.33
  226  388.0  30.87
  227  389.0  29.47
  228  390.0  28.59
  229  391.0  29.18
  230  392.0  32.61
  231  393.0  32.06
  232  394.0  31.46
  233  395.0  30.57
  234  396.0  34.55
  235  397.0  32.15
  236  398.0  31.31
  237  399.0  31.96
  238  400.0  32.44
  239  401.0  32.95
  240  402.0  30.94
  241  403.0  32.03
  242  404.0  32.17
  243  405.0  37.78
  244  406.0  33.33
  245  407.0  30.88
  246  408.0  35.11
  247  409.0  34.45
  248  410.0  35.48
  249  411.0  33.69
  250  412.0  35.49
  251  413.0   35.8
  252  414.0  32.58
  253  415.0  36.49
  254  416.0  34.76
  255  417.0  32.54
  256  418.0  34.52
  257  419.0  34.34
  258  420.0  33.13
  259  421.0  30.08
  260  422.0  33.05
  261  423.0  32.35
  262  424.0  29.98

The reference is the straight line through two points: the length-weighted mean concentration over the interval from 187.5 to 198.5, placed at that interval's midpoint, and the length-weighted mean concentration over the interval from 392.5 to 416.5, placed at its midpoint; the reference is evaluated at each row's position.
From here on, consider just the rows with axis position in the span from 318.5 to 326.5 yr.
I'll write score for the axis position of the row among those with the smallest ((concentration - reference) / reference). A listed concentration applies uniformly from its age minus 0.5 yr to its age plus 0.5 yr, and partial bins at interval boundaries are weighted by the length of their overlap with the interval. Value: 325.0 yr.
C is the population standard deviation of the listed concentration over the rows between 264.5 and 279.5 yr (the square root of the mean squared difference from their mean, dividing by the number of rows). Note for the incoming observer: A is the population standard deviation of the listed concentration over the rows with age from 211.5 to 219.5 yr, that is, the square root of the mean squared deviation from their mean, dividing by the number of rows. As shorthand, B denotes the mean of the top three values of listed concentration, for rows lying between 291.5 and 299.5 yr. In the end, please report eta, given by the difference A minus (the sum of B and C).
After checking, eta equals -30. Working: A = 0.9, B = 29.5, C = 1.04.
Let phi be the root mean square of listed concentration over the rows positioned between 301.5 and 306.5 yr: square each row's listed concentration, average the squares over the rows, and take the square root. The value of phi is 28.1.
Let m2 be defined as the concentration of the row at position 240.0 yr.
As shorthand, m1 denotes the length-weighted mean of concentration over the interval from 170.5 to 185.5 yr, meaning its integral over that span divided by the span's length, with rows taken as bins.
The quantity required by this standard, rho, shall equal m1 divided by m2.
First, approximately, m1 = 25.9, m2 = 22.37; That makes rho 1.2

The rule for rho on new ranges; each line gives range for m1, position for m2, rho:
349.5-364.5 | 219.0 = 1.3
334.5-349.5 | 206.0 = 1.0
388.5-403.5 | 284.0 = 1.2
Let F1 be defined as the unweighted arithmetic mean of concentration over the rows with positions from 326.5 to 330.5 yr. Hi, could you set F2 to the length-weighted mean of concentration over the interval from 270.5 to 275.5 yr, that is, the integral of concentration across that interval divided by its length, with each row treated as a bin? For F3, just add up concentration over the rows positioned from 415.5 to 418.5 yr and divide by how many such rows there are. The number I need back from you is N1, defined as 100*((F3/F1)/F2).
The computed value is 5.0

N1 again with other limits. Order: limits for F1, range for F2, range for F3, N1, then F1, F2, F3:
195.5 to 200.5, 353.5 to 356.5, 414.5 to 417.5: 4.8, 24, 30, 34.6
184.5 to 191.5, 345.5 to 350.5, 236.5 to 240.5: 3.4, 25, 29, 23.8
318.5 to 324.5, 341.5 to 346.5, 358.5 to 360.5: 4.3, 26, 28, 30.7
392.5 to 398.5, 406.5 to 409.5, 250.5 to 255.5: 2.4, 32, 33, 25.6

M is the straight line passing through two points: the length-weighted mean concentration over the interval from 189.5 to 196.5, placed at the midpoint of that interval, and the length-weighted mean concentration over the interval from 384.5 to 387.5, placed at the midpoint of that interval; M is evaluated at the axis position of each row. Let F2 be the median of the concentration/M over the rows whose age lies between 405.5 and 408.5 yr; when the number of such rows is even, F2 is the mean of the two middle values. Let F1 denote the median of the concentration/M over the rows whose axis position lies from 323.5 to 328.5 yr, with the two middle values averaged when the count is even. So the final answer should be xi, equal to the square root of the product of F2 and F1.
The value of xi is 1.00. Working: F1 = 0.92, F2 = 1.10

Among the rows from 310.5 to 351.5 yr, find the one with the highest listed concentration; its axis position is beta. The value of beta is 351.0 yr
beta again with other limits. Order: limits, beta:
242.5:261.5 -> 260.0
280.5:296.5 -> 294.0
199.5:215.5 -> 211.0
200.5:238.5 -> 211.0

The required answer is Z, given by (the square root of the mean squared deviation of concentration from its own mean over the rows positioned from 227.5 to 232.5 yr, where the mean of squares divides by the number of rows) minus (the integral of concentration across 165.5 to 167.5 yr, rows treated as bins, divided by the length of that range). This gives -26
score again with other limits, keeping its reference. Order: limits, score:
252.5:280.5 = 255.0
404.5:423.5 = 421.0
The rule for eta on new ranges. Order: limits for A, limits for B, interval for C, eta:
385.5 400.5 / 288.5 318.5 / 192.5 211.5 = -30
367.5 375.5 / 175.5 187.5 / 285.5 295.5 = -27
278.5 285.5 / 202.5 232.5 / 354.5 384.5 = -28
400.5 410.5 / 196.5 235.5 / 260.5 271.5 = -26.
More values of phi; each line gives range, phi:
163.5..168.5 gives 27.9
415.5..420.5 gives 33.9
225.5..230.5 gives 23.3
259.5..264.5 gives 26.1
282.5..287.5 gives 26.3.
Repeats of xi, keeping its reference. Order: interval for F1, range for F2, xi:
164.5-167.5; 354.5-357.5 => 1.07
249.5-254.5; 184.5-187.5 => 1.00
